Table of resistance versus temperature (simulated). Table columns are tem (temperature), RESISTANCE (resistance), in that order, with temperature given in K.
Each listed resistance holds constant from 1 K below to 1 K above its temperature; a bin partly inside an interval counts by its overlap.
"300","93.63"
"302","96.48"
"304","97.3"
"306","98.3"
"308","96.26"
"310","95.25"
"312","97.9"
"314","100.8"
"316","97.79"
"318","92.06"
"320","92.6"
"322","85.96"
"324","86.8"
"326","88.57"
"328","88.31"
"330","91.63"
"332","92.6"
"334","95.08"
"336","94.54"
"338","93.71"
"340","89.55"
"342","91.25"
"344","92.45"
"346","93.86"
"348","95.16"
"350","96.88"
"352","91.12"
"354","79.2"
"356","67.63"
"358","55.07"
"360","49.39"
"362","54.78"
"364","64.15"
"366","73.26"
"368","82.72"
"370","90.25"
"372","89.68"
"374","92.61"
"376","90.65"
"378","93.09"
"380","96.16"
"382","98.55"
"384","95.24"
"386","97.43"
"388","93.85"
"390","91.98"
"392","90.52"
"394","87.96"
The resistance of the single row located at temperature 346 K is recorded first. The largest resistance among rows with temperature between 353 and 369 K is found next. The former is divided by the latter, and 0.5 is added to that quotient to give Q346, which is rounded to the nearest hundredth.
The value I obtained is 1.63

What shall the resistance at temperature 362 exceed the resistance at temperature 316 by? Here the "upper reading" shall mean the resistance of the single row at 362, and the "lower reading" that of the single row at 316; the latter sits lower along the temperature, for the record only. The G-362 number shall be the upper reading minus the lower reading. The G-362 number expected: -43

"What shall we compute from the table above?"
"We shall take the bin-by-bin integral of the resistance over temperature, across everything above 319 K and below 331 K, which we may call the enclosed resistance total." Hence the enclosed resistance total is 1068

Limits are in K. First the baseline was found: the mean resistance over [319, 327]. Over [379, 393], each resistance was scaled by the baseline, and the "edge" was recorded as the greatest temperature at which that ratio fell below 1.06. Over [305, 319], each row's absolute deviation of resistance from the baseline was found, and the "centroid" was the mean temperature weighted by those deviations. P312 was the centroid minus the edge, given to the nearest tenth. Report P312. -80.3 K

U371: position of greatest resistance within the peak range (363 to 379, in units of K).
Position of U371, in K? 378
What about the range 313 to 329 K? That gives 314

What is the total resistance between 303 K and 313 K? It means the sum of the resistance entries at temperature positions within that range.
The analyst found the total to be 485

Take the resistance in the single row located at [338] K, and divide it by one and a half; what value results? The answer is 62.5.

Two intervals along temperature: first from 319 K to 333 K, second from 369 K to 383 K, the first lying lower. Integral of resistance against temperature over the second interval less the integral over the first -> 49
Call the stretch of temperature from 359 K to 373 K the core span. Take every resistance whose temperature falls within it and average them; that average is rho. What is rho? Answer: 72.0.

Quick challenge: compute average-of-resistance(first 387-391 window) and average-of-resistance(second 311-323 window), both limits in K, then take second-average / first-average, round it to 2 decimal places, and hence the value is 1.02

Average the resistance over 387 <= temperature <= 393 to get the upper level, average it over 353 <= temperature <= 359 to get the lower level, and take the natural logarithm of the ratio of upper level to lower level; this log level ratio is 0.31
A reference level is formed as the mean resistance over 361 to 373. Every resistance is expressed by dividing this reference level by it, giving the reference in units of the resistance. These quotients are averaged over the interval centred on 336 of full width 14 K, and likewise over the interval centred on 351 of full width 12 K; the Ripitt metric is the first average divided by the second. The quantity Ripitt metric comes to 0.93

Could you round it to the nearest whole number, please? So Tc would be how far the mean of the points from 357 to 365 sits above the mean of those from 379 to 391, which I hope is -40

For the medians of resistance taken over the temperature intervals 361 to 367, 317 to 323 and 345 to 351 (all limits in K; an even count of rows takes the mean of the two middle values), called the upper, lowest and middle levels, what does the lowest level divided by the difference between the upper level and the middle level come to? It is -3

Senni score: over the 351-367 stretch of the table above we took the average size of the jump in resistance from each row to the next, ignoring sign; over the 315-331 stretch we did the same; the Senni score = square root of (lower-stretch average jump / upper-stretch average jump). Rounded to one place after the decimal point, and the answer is 0.5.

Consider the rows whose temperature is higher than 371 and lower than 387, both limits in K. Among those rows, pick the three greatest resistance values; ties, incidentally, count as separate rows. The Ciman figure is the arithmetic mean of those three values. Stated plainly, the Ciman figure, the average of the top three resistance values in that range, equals 97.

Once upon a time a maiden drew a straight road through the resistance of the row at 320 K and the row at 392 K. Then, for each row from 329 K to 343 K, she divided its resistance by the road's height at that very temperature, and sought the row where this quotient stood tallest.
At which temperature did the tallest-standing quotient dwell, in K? 334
